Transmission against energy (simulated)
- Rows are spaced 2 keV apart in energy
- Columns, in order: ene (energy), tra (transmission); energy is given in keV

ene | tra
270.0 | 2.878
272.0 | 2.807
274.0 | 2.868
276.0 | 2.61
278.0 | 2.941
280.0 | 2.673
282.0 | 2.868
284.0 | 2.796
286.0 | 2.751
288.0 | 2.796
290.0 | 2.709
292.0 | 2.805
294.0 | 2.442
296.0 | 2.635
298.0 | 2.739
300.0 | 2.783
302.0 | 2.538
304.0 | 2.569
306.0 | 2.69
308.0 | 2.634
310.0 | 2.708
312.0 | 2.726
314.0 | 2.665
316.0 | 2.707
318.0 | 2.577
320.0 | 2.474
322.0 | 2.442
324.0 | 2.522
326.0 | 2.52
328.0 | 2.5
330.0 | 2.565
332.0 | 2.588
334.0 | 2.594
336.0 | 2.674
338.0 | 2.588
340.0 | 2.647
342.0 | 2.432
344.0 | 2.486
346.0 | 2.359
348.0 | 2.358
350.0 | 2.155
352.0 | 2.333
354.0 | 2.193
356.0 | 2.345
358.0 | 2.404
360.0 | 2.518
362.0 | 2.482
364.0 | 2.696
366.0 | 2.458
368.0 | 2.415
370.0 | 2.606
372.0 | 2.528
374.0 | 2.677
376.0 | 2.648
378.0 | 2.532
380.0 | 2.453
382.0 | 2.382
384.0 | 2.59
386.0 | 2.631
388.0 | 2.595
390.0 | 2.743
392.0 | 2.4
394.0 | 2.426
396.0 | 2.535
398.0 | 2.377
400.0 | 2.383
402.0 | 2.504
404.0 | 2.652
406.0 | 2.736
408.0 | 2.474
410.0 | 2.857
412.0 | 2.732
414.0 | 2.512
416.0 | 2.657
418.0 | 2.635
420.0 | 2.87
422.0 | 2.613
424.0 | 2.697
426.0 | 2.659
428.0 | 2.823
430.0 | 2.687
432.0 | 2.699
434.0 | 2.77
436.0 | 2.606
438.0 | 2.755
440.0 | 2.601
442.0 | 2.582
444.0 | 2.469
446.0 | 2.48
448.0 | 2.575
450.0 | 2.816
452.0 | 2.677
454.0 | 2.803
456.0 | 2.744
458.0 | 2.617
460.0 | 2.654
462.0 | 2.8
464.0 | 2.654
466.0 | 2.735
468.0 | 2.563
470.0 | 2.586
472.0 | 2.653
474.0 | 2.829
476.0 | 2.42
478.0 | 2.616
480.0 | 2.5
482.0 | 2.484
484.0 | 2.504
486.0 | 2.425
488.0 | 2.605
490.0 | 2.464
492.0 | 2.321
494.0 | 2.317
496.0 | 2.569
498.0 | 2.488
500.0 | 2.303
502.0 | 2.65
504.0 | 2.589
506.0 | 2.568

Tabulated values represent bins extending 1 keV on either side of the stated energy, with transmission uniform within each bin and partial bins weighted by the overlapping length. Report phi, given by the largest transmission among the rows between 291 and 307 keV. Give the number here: 2.805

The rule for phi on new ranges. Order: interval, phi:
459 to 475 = 2.829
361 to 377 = 2.696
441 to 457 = 2.816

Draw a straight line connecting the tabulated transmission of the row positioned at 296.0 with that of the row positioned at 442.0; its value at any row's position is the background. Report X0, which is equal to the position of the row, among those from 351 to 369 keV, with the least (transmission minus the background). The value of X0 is 354.0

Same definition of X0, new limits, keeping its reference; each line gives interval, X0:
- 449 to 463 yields 458.0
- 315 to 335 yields 322.0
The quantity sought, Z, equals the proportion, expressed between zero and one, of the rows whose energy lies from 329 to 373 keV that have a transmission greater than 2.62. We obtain 0.14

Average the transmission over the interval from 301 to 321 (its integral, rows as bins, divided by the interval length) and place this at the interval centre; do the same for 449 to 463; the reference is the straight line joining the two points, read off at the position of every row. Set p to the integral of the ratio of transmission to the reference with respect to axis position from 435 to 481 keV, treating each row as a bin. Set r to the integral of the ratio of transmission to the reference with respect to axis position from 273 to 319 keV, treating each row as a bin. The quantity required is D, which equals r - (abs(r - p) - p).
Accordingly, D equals 88.9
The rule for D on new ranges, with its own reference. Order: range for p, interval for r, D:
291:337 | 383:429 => 89.2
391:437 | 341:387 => 85.0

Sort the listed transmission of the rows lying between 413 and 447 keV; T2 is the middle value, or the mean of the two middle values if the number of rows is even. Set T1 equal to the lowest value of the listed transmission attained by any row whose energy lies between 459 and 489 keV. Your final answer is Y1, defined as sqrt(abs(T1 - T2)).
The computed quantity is 0.49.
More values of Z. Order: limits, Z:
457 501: 0.27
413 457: 0.64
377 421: 0.41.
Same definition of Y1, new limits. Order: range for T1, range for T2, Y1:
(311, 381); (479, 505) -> 0.58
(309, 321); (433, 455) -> 0.36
